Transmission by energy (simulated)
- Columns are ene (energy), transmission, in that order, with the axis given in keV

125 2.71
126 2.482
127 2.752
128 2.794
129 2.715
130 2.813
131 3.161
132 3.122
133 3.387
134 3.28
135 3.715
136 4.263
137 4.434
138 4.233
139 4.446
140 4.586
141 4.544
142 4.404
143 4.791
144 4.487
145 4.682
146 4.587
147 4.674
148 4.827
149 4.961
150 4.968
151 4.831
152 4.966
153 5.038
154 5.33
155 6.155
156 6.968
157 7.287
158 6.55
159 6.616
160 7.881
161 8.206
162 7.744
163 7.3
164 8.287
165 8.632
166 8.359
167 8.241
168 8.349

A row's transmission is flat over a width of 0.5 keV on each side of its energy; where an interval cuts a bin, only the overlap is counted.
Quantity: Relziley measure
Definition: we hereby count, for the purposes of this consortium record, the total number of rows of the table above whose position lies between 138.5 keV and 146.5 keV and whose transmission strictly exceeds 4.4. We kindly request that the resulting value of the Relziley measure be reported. 8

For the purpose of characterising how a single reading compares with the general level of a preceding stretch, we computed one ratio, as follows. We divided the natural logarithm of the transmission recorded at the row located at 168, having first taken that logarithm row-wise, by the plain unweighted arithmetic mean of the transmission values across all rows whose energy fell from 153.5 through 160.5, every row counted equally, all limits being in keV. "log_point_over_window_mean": 0.32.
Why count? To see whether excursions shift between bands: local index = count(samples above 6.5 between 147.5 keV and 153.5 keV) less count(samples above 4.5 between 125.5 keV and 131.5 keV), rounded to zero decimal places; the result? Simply 0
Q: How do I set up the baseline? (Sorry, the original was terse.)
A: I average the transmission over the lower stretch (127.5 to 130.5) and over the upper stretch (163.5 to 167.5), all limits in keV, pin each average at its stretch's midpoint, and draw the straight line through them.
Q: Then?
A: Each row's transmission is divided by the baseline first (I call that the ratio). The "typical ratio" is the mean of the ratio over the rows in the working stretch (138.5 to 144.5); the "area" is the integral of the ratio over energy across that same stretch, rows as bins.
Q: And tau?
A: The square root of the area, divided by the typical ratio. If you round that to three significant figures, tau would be 2.49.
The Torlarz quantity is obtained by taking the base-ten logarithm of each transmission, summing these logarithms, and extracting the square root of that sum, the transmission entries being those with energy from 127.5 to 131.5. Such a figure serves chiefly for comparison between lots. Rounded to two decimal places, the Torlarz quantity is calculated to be 1.35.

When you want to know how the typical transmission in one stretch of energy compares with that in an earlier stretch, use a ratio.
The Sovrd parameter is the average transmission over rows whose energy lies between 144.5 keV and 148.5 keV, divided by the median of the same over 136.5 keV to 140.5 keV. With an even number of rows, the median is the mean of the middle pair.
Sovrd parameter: 1.1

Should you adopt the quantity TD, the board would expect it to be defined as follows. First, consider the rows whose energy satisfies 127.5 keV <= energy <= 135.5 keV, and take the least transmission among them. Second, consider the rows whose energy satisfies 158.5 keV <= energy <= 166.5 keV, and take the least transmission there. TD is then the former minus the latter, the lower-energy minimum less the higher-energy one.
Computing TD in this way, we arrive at -3.9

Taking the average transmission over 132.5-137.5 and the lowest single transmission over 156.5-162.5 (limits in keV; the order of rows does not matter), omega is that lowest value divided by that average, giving 1.72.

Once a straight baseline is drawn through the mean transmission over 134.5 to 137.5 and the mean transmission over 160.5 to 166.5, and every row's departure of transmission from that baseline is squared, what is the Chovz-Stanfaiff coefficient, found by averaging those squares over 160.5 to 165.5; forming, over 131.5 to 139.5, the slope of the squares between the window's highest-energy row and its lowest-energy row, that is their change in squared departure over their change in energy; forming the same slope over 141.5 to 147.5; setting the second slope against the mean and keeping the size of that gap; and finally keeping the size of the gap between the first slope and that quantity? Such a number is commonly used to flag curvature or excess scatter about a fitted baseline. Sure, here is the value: 0.1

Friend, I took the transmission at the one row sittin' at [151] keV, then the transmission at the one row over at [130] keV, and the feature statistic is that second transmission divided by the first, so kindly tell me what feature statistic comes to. 0.6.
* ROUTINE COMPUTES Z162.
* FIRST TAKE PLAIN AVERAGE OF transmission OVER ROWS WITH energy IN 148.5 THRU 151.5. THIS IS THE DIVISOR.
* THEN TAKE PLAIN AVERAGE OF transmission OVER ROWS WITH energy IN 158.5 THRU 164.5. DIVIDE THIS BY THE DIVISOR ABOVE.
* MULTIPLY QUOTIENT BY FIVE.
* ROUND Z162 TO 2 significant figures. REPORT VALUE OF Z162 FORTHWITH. 7.8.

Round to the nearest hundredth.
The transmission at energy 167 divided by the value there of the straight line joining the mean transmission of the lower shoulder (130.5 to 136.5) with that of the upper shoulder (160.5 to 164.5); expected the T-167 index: 0.96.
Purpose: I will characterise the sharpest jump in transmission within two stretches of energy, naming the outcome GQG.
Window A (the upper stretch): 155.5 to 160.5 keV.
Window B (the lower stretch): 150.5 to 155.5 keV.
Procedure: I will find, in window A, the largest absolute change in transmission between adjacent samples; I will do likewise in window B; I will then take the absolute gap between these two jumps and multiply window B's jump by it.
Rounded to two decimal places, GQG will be 0.36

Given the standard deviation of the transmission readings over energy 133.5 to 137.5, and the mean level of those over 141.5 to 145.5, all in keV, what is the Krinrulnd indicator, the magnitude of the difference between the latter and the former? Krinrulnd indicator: 4.1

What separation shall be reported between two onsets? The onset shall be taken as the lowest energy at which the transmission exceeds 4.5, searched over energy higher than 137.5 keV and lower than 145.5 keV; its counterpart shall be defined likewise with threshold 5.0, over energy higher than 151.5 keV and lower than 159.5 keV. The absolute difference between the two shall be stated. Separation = 13 keV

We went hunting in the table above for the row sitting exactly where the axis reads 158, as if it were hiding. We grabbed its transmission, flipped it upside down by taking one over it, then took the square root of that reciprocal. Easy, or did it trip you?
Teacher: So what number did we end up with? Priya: 0.39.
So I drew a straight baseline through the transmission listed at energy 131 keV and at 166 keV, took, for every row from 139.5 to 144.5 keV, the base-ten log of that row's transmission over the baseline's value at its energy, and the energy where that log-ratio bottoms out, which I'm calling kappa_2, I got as 144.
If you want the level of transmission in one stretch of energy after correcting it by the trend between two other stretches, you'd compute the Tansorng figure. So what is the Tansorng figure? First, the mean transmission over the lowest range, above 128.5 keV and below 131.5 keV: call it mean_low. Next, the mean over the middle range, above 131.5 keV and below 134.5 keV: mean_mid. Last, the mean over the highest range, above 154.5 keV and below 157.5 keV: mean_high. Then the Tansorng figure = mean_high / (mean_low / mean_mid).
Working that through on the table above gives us 7.7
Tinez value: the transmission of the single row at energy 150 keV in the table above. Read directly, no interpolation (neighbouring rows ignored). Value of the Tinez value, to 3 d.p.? 4.968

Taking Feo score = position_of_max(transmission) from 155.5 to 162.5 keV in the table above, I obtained 161 keV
